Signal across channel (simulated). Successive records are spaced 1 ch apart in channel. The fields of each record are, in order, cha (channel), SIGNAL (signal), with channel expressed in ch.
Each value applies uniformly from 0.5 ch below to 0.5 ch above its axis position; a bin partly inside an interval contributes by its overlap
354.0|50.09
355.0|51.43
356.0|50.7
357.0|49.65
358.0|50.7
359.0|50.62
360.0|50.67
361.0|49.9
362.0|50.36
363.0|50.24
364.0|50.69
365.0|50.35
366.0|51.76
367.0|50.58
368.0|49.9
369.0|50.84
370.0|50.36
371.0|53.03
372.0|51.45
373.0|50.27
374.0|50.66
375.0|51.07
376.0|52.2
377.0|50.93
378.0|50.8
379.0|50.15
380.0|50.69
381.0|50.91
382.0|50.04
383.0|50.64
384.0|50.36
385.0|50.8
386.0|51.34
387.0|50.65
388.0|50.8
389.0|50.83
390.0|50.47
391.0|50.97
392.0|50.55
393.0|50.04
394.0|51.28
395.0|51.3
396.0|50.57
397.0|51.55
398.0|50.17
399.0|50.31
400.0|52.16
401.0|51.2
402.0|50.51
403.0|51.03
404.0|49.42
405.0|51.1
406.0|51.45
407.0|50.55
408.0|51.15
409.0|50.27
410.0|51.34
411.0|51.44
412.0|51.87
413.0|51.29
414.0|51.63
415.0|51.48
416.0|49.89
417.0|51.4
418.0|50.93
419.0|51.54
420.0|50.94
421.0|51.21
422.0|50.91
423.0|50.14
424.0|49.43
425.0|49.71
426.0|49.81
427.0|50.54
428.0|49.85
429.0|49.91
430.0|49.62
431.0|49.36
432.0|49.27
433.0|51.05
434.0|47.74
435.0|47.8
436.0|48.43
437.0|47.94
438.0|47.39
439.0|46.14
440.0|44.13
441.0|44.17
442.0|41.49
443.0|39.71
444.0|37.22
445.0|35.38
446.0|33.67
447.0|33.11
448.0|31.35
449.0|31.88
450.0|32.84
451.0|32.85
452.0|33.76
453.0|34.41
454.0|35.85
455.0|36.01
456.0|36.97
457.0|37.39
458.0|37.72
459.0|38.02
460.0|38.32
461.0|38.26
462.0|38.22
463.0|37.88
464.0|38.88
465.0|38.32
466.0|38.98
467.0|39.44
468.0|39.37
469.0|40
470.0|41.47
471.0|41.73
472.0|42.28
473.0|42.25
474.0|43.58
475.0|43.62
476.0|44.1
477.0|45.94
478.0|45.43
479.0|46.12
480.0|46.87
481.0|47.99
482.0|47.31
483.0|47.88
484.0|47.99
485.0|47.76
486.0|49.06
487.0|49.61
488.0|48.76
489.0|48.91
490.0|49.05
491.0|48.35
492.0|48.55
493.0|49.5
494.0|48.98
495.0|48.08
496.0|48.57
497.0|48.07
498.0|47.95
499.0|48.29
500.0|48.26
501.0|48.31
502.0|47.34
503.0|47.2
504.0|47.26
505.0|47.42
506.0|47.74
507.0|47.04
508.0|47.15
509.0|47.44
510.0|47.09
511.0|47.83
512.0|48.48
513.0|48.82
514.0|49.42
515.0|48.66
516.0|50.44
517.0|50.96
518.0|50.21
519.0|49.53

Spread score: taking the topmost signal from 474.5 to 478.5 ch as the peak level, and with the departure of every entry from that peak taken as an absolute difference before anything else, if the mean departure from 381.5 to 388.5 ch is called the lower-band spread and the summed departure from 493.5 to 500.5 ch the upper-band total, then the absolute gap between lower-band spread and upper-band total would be 12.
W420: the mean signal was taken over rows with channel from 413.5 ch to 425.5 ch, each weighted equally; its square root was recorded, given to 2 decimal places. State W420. 7.13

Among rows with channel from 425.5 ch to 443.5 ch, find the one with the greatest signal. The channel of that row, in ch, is 433.0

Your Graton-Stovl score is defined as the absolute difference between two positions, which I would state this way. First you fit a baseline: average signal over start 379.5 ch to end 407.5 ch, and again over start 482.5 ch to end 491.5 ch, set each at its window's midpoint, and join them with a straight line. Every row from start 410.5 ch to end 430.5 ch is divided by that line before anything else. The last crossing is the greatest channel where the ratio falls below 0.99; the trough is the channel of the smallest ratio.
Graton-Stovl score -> 0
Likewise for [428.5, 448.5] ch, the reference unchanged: 0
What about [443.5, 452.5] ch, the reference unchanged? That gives 4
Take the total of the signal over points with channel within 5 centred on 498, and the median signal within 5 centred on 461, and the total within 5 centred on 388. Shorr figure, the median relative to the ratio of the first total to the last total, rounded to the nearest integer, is 40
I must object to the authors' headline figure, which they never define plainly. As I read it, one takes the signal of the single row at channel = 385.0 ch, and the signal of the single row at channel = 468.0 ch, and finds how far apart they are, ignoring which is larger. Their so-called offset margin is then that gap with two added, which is 13.4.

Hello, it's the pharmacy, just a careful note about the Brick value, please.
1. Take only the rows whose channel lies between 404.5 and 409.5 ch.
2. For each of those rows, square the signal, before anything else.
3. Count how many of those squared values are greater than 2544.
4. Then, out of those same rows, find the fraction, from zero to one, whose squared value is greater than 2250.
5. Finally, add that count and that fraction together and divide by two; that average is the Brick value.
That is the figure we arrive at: 2.5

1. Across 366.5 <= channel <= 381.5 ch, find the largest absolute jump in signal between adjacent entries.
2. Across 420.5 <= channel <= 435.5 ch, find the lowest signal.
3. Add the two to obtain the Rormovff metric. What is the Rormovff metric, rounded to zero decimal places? 50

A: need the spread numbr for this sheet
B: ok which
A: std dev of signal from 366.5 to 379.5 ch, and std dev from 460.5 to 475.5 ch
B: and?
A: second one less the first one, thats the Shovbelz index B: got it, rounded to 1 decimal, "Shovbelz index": 1.1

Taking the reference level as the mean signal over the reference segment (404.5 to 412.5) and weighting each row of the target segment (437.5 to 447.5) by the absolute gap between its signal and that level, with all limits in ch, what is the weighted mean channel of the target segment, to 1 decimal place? 443.8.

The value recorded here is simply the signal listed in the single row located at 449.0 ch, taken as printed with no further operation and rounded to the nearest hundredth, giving 31.88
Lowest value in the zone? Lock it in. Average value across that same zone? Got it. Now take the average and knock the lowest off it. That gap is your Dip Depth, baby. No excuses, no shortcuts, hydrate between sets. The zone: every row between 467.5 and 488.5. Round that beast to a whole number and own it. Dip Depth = 6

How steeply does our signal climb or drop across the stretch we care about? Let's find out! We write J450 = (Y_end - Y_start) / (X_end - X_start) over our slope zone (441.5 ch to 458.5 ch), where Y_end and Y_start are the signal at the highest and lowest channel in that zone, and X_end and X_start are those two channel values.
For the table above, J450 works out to -0.24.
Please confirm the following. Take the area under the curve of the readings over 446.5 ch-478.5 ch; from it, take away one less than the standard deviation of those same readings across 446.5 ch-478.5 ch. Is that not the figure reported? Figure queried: 1227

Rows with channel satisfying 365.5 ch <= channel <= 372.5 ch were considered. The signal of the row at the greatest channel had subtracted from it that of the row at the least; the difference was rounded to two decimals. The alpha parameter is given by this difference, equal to -0.31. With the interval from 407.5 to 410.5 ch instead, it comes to 0.19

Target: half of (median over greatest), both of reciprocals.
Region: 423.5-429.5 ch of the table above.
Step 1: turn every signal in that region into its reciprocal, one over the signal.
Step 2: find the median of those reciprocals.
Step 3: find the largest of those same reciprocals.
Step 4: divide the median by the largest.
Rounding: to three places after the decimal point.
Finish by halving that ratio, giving 0.496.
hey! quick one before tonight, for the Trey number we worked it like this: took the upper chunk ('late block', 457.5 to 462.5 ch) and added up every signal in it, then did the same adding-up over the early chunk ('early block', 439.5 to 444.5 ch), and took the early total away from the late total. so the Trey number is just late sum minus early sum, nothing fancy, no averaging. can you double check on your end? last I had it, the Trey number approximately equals -16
